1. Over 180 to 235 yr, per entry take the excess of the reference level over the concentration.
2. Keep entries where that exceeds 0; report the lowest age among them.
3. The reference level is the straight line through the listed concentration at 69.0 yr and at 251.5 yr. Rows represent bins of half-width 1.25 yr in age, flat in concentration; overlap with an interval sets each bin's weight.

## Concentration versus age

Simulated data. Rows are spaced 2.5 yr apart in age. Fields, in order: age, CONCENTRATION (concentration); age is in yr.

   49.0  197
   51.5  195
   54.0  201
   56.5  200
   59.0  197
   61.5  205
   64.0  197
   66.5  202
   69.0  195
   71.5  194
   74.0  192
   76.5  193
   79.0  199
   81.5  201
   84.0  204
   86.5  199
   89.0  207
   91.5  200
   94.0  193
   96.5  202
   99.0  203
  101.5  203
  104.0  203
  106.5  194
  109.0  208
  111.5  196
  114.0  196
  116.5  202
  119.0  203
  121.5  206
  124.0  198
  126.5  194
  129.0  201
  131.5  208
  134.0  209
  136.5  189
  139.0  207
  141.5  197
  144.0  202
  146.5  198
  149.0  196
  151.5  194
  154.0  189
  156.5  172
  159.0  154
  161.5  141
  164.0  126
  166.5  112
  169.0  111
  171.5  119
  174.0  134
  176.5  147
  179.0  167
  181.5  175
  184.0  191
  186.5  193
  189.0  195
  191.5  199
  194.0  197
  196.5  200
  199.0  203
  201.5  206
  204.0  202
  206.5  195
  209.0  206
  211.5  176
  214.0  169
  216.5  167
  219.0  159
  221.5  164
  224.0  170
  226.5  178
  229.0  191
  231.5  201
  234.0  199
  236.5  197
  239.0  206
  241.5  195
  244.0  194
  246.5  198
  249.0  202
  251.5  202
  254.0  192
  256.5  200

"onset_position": 181.5 yr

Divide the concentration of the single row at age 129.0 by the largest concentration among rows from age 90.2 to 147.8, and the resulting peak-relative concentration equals 0.962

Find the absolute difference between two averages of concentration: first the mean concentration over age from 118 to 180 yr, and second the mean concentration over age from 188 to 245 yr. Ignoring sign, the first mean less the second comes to 15.0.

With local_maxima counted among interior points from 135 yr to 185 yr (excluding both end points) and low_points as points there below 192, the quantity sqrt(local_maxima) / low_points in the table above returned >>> 0.10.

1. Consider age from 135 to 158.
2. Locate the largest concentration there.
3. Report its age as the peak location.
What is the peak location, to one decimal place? 139.0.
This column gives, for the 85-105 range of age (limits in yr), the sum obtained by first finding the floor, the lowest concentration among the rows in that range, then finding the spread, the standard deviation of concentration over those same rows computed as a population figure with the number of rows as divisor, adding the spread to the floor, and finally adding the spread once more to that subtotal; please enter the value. 201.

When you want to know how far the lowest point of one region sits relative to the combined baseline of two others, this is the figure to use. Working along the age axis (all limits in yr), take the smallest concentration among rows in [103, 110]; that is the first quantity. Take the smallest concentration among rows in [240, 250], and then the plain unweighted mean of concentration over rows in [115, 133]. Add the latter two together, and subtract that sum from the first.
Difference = -202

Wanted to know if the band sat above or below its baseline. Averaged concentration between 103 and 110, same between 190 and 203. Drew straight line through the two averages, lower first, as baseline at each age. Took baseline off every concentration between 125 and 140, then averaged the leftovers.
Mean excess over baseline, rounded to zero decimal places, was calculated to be 0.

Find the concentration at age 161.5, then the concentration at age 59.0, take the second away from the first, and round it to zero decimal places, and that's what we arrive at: -56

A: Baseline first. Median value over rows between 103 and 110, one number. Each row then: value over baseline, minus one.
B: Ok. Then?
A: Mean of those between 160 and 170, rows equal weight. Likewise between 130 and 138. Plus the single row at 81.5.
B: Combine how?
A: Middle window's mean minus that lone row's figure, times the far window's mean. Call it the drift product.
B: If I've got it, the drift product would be -0.002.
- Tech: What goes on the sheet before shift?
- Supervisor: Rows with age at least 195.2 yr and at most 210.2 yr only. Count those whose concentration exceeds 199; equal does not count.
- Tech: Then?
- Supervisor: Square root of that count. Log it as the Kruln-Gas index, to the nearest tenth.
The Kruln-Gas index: 2.2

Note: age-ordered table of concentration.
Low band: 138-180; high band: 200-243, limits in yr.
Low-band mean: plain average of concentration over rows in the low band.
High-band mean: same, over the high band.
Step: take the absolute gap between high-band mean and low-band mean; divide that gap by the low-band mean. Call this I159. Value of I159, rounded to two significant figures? 0.15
